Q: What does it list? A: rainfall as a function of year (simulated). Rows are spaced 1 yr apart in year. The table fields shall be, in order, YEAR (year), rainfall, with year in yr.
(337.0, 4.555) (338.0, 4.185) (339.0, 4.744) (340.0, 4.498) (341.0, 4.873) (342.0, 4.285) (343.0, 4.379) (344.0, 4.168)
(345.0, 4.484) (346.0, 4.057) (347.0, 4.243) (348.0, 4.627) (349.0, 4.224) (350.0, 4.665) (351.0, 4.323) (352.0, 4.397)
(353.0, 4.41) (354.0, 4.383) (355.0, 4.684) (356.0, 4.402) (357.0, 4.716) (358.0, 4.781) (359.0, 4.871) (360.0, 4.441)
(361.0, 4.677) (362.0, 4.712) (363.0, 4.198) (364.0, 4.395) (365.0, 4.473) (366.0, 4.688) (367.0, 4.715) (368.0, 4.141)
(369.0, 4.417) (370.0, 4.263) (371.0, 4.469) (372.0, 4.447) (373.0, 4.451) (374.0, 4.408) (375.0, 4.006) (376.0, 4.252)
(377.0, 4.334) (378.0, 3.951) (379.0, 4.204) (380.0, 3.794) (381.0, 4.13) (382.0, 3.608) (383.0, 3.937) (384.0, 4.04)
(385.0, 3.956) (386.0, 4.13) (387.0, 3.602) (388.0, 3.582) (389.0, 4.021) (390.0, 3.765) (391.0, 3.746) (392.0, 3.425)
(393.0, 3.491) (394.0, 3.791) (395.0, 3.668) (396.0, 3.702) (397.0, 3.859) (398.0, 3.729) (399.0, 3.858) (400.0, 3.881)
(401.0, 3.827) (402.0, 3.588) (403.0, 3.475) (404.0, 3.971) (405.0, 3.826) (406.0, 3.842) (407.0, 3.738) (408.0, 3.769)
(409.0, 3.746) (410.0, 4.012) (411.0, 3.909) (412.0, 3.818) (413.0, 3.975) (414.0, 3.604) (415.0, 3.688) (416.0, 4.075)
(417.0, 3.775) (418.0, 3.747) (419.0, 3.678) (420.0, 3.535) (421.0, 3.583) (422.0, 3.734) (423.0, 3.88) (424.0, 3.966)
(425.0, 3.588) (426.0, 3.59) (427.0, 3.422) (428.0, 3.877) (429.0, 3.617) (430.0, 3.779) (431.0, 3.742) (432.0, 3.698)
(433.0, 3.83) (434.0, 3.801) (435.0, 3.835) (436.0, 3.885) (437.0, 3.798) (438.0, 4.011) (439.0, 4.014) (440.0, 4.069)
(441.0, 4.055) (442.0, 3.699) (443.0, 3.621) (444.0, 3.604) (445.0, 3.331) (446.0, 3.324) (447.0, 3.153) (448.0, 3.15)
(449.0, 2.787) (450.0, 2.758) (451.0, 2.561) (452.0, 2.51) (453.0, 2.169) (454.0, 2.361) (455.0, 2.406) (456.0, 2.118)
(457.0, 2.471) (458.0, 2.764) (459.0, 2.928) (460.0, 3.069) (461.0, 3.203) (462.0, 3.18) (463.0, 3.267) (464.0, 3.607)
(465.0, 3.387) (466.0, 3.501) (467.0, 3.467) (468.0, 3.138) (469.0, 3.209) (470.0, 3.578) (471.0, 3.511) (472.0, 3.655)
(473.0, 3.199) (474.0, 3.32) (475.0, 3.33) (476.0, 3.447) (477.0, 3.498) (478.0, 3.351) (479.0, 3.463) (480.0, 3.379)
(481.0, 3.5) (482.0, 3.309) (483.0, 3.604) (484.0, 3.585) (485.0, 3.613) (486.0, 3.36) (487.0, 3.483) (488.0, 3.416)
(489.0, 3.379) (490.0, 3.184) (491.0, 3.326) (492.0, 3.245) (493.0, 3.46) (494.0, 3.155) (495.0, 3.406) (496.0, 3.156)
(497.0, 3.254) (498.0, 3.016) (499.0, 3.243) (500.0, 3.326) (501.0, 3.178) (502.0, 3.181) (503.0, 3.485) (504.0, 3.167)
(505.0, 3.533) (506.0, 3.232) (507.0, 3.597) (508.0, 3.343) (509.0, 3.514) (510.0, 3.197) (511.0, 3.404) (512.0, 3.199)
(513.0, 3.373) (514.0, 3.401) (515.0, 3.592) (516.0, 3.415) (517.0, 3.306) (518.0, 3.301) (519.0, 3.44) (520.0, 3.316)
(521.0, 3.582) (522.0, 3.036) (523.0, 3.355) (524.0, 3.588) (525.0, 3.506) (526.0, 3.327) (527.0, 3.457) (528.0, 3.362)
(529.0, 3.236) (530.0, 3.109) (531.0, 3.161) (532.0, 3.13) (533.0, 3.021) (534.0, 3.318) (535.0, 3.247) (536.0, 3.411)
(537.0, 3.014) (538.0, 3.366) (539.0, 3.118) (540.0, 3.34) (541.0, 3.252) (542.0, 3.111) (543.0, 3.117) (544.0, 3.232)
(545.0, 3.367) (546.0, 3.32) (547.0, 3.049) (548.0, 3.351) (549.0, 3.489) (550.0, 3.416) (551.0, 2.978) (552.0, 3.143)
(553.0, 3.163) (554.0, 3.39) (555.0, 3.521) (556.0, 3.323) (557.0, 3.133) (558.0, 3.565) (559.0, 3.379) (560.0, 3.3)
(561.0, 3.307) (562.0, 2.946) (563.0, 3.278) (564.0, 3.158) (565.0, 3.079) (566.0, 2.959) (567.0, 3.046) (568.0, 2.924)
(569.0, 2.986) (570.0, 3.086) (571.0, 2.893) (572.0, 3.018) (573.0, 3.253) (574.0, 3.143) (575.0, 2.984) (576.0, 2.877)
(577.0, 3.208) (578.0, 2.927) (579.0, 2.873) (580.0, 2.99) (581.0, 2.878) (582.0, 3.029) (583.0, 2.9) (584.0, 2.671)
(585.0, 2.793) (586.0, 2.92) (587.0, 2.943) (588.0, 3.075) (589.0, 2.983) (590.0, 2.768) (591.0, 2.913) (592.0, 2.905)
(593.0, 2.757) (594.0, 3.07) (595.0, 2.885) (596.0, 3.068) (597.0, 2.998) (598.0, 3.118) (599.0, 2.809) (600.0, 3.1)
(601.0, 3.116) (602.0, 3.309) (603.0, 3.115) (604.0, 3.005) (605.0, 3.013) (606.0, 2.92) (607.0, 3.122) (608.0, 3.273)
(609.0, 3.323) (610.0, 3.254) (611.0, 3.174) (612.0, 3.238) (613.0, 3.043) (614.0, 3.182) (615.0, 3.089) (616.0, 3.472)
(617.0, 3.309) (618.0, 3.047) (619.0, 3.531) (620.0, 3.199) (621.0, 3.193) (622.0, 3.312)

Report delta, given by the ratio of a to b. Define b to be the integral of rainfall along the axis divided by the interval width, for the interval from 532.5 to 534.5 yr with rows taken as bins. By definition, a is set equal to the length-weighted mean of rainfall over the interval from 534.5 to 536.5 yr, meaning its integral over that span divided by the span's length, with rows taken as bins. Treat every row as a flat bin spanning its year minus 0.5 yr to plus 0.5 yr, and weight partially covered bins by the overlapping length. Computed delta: 1.05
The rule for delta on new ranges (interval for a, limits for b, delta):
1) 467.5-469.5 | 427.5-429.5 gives 0.85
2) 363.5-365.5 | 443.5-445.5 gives 1.28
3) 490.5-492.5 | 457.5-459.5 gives 1.15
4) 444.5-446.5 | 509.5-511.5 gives 1.01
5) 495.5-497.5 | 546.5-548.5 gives 1.00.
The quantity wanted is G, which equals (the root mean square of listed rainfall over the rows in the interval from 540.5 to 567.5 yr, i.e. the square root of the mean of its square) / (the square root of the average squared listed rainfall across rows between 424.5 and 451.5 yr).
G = 0.90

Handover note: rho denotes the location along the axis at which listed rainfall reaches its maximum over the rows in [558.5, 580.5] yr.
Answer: 559.0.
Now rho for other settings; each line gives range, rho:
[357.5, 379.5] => 359.0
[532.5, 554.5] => 549.0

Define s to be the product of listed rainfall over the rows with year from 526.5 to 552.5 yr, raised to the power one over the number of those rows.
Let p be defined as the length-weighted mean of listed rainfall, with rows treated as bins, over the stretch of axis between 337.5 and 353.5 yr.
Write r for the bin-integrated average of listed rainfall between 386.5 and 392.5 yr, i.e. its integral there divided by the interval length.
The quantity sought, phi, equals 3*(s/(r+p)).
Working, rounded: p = 4.41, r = 3.69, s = 3.23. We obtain 1.2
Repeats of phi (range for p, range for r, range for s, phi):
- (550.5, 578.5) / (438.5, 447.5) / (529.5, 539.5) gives 1.4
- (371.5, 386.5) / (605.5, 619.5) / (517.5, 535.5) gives 1.4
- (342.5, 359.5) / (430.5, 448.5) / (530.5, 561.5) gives 1.2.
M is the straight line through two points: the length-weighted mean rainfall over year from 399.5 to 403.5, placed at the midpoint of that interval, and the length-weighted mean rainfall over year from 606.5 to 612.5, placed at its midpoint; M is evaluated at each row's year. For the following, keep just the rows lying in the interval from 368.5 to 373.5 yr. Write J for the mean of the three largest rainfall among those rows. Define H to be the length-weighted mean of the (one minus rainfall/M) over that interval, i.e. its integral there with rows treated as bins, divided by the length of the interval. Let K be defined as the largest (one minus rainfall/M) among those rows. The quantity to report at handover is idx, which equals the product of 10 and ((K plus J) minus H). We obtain 45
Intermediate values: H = -0.17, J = 4.5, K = -0.13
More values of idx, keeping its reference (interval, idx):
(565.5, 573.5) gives 32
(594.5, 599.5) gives 31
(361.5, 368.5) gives 48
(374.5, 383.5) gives 44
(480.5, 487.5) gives 37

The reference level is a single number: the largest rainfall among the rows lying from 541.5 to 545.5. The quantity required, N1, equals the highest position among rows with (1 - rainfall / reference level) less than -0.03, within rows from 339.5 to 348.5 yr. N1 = 348.0 yr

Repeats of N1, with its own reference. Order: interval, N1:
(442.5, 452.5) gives 444.0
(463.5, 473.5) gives 472.0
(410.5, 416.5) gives 416.0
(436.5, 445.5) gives 444.0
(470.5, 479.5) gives 477.0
